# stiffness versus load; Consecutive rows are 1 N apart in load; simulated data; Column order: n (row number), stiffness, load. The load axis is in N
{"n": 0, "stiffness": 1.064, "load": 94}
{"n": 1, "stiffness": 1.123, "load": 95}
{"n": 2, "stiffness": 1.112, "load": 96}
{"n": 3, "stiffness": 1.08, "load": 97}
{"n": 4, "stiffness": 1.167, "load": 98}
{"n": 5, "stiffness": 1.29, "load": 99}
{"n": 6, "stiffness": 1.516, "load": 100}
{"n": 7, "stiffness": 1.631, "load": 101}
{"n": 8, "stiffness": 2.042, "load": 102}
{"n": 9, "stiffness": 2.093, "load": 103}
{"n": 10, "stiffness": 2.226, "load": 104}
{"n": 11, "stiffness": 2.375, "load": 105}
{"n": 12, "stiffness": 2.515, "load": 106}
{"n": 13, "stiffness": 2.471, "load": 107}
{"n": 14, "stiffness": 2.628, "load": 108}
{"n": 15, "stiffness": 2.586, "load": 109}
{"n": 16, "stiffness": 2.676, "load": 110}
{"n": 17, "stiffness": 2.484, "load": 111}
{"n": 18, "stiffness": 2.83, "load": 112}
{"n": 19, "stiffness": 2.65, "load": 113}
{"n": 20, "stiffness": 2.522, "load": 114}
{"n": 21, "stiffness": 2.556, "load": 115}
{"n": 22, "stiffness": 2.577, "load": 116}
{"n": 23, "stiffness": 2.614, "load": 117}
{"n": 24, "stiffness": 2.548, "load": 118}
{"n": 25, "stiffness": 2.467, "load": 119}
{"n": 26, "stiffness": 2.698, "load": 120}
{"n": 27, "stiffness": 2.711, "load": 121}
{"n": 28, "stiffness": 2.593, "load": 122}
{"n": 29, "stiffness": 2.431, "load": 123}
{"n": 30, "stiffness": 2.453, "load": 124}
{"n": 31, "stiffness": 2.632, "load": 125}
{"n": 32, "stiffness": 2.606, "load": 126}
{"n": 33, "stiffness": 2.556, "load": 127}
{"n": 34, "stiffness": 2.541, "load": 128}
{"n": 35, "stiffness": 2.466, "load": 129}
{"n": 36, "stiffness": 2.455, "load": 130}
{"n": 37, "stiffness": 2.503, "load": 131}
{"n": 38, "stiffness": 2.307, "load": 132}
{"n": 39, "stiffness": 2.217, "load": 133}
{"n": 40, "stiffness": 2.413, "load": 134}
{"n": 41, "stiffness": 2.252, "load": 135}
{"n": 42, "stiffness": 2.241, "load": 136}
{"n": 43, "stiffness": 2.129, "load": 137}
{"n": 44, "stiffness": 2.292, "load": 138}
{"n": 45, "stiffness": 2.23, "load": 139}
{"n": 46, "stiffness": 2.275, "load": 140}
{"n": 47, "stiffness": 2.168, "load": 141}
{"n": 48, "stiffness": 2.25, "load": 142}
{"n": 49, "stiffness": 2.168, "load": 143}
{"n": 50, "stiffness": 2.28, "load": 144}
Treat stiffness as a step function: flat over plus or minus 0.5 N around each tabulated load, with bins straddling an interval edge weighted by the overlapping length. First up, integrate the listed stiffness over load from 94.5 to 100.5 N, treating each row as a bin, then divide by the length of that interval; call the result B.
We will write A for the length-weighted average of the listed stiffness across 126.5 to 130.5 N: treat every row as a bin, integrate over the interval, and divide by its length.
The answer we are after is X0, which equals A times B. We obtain 3.0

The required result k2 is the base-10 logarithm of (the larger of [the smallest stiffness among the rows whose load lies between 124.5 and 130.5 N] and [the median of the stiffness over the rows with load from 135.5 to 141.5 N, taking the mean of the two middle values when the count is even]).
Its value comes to 0.390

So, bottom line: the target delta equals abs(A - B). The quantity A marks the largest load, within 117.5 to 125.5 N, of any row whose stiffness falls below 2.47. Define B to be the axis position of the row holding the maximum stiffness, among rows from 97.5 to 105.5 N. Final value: 19 N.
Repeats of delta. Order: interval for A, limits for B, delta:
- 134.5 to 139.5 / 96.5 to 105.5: 34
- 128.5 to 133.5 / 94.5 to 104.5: 29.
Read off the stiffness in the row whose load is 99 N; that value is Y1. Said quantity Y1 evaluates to 1.29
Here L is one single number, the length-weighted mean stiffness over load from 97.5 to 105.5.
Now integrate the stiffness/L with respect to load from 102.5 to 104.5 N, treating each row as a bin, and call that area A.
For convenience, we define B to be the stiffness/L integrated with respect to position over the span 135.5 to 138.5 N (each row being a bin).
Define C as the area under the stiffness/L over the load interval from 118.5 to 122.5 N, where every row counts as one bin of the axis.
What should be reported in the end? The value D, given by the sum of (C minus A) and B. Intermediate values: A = 2.4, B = 3.7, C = 6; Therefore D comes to 7.1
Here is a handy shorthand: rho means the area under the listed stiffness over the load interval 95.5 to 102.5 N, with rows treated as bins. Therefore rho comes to 9.8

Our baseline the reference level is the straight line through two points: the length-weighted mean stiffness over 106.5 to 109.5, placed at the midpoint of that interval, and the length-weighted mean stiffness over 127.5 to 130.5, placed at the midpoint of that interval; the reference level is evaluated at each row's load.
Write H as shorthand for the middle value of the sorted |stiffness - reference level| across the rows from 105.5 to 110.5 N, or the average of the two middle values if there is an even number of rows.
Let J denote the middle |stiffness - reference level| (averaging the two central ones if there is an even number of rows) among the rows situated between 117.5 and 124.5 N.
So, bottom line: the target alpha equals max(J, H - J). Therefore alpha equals 0.1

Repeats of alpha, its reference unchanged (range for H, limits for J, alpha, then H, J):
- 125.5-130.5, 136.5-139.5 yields 0.2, 0.05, 0.222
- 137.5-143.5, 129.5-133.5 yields 0.1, 0.21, 0.099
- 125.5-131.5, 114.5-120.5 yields 0.0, 0.04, 0.050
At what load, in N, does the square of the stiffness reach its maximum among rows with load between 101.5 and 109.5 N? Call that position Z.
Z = 108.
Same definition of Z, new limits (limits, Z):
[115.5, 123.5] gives 121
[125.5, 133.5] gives 126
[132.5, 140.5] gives 134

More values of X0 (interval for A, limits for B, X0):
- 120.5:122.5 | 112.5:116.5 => 6.8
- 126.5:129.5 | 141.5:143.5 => 5.6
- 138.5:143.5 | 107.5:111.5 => 5.8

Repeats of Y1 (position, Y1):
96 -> 1.112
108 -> 2.628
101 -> 1.631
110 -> 2.676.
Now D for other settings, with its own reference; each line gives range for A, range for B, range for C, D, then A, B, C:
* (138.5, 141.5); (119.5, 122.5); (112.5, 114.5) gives 3.6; 3.7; 4.5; 3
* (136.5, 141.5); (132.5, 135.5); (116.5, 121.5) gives 4.9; 6.2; 3.8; 7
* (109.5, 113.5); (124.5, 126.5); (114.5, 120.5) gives 5.6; 5.9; 2.9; 9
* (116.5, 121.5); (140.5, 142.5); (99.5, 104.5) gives 0.5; 7.3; 2.5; 5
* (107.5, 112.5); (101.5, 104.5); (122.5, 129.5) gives 6.0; 7.4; 3.5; 10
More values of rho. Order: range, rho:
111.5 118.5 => 18.3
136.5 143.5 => 15.5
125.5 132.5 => 17.4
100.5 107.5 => 15.4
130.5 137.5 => 16.1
